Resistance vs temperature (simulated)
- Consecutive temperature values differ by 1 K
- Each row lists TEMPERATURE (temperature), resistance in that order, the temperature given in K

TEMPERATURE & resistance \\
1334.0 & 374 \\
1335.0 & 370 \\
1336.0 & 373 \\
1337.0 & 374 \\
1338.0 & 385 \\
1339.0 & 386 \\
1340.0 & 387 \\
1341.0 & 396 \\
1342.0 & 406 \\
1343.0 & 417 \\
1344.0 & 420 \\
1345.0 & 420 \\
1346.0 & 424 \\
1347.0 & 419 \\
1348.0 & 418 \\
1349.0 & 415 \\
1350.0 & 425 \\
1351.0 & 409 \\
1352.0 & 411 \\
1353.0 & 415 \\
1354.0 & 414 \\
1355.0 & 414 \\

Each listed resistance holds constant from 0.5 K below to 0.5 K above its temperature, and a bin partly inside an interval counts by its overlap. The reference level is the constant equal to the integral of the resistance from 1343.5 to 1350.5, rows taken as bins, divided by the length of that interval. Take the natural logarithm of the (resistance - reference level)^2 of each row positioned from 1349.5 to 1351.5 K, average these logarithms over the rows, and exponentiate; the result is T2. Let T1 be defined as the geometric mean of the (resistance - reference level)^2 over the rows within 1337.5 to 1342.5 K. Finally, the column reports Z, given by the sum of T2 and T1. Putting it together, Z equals 767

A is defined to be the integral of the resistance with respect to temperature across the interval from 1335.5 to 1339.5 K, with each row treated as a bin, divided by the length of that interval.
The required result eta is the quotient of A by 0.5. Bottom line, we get 759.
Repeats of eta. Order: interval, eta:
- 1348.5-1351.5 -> 833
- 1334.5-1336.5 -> 743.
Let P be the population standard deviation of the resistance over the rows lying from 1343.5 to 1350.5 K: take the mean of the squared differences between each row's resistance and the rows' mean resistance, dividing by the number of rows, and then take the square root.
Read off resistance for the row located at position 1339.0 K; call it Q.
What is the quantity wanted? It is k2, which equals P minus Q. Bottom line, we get -383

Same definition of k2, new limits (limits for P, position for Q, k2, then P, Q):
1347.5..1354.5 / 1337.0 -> -369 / 4.8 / 374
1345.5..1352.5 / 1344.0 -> -414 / 5.6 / 420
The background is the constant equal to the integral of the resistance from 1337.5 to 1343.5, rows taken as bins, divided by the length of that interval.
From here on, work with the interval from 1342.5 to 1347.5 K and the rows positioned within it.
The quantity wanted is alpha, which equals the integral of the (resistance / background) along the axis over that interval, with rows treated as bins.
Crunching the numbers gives 5.3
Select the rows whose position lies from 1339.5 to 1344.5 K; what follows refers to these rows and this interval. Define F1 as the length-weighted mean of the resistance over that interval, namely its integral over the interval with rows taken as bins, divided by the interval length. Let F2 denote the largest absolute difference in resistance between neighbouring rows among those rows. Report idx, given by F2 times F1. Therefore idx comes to 4457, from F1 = 405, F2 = 11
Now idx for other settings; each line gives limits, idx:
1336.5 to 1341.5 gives 4242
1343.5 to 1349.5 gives 2097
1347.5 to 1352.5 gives 6650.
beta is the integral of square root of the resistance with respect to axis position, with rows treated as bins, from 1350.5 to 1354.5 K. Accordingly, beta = 81.2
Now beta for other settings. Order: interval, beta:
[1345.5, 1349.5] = 81.9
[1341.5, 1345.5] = 81.6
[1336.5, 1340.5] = 78.3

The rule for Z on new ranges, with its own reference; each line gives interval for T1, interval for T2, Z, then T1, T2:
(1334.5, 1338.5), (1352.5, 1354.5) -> 1989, 1958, 32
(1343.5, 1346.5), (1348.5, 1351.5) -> 43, 0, 43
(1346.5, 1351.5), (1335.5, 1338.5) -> 1815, 14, 1801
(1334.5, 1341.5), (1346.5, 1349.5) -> 1413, 1408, 5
